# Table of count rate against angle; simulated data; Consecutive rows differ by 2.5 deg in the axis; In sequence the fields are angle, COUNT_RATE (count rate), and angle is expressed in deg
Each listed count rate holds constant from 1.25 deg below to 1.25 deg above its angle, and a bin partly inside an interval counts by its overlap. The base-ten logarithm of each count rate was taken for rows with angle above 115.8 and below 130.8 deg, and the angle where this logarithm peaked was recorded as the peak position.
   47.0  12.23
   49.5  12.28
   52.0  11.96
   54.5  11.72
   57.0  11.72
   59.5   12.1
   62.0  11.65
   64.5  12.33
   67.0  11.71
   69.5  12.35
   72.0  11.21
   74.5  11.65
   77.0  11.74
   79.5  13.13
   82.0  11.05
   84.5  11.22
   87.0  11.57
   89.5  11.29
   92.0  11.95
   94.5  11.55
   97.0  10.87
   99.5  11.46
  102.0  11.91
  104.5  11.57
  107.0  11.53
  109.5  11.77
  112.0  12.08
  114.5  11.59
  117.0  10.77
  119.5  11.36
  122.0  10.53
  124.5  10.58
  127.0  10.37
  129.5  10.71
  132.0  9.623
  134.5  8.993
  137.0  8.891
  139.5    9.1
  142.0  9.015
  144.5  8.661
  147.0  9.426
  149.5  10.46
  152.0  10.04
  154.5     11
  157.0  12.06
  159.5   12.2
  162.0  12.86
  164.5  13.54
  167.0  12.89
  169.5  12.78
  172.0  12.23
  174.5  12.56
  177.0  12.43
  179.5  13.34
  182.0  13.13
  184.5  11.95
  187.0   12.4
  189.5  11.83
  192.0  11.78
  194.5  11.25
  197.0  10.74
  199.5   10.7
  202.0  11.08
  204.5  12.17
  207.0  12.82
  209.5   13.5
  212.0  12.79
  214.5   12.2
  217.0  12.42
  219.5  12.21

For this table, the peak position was 119.5 deg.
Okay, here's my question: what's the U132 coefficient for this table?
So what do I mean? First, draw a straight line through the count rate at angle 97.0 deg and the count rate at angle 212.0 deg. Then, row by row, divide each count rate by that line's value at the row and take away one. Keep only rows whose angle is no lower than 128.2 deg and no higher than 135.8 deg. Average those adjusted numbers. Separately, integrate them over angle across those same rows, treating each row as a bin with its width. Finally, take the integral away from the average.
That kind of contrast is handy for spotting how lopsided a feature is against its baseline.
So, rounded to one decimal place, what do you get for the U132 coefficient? 1.0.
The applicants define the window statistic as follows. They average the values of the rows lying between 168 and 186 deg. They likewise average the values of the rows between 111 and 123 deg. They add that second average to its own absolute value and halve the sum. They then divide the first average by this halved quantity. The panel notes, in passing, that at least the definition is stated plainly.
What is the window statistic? 1.12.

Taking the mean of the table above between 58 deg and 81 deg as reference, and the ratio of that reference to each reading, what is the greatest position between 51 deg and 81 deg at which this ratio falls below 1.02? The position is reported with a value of 79.5 deg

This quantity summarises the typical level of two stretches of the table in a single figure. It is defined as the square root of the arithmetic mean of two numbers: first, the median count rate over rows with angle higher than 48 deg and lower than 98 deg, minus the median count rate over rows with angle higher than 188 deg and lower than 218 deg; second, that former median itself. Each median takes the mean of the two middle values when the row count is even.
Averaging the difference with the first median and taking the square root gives 2.39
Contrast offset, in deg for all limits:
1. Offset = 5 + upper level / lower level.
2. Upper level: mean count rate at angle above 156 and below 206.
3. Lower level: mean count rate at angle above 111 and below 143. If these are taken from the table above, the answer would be 6.19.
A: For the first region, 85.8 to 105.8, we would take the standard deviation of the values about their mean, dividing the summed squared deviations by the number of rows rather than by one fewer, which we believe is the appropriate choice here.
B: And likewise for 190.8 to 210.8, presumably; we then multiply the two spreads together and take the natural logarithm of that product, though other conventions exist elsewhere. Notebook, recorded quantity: -1.19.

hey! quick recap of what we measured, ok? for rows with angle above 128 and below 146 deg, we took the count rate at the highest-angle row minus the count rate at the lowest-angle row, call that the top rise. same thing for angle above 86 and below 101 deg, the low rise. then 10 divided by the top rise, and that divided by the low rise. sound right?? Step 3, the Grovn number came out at 44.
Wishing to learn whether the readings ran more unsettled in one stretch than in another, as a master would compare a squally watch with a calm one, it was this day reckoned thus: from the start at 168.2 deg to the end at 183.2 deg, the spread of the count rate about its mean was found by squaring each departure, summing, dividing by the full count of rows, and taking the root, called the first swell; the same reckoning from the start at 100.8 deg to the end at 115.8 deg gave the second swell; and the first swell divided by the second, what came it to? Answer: 1.9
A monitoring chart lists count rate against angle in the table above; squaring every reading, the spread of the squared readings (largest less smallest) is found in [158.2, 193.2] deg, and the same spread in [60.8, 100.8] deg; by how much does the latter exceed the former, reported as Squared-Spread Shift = 10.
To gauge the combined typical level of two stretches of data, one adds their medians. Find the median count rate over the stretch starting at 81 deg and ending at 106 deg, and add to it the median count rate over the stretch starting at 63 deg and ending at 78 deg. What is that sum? 23.2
